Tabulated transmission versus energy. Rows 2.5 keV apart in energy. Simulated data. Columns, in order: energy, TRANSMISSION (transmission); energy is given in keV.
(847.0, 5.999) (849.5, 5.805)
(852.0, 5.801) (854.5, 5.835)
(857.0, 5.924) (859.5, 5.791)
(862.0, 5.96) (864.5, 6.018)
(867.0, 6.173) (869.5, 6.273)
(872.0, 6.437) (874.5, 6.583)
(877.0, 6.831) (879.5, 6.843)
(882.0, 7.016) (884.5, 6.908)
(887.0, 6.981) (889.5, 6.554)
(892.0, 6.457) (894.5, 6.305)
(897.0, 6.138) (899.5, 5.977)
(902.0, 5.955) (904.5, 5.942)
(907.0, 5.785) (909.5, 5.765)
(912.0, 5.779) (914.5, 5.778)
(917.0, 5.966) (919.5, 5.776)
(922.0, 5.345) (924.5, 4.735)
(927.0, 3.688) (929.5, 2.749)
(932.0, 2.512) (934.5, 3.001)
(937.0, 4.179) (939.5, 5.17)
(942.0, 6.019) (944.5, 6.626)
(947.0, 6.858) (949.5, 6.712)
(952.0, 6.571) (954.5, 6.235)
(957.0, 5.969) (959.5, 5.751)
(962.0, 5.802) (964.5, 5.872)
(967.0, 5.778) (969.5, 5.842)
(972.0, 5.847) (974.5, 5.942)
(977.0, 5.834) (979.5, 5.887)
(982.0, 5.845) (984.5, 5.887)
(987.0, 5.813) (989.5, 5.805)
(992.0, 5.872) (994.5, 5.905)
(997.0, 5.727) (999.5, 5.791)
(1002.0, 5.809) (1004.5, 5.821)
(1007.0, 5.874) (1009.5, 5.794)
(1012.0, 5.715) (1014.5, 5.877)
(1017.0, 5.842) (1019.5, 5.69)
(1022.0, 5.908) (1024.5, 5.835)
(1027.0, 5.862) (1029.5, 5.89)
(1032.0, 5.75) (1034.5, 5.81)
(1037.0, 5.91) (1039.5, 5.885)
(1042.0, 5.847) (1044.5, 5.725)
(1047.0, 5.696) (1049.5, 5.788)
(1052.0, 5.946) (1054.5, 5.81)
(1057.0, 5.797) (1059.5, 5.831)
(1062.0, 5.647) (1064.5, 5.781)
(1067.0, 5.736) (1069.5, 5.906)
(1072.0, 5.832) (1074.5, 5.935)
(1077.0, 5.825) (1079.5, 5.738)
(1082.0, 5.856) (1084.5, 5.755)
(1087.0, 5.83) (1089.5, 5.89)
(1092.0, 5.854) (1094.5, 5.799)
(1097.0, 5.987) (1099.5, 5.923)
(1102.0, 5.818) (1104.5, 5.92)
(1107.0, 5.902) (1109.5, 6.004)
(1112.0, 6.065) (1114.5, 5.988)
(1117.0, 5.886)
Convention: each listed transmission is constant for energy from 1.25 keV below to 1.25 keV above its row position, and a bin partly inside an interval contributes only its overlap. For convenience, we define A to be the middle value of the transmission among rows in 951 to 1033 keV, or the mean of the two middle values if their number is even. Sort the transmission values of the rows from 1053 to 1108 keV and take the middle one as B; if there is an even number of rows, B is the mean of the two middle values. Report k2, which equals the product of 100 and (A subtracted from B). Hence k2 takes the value -1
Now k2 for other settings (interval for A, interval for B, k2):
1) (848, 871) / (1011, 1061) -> -9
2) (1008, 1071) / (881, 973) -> 6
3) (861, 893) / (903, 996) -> -72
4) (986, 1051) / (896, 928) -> -4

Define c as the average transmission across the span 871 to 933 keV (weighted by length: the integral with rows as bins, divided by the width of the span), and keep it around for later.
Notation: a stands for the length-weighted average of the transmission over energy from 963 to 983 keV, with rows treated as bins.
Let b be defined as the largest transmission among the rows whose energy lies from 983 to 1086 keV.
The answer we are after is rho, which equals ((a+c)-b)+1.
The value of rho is 6.7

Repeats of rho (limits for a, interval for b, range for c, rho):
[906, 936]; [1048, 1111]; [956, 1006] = 5.6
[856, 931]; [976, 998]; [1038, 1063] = 6.8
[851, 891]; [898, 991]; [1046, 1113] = 6.4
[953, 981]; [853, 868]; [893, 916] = 6.7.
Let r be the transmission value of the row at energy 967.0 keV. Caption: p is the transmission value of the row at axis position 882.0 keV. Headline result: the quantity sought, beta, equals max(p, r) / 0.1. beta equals 70.2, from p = 7.016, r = 5.778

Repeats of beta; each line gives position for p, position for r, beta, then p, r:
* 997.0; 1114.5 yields 59.9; 5.727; 5.988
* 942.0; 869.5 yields 62.7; 6.019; 6.273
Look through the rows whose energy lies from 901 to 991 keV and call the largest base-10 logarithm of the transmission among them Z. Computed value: 0.836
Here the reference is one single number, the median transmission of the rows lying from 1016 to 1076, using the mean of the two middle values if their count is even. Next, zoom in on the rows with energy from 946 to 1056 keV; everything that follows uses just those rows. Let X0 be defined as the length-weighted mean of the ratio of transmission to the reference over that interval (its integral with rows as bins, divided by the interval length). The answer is 1.01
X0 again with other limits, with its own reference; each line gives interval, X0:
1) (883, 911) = 1.07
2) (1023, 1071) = 1.00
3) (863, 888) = 1.13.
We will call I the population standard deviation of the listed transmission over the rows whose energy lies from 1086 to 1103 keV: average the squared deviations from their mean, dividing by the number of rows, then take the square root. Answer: 0.06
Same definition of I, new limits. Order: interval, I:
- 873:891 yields 0.17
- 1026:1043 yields 0.05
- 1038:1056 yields 0.08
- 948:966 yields 0.36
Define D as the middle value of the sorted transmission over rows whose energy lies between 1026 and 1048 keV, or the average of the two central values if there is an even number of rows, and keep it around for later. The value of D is 5.85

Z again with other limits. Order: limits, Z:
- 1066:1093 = 0.773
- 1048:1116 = 0.783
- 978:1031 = 0.771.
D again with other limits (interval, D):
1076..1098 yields 5.83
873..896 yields 6.83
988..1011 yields 5.81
